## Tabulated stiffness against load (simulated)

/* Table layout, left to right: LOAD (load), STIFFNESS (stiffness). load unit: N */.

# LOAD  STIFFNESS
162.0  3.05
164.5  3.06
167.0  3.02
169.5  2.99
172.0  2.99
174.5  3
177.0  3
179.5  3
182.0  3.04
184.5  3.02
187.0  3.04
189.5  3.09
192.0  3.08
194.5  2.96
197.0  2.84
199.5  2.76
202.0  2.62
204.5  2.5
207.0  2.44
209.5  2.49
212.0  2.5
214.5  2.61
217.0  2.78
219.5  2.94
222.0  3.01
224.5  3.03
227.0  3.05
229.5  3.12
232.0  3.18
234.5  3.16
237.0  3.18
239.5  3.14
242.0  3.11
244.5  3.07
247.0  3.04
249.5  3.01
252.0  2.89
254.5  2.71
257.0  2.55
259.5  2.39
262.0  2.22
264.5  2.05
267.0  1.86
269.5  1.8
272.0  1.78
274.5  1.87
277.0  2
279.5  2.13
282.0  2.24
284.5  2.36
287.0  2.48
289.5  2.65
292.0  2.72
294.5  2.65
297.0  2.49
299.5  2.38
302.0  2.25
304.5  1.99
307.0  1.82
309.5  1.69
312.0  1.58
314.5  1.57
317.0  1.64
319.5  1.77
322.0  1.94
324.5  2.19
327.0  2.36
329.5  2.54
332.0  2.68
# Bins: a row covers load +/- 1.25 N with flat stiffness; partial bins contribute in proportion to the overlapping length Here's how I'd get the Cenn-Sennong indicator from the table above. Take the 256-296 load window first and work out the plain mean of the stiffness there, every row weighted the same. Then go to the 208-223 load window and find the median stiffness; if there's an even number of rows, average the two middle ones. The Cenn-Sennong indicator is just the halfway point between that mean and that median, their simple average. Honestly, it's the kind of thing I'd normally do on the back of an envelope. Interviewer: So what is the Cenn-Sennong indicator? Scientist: 2.46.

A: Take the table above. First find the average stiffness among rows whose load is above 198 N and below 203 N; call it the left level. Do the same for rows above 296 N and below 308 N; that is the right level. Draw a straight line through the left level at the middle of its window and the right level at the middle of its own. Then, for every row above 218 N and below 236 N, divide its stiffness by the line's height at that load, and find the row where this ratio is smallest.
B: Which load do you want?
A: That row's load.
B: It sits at 219.5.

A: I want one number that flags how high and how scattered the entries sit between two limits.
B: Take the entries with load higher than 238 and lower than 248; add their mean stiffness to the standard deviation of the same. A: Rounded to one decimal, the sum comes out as 3.1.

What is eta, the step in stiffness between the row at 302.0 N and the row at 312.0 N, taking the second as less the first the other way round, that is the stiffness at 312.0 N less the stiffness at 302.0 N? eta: -0.7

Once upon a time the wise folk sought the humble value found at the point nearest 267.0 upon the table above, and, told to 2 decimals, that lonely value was 1.86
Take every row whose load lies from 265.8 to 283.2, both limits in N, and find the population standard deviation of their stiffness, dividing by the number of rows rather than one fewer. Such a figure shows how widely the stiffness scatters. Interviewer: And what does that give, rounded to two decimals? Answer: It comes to 0.16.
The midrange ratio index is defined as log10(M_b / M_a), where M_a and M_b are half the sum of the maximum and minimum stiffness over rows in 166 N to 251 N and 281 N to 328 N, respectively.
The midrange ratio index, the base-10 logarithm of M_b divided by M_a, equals -0.117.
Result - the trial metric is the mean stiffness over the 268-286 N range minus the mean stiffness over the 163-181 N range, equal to -1.0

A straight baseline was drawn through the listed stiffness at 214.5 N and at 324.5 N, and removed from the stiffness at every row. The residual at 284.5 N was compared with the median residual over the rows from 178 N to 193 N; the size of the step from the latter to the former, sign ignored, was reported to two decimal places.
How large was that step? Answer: 0.30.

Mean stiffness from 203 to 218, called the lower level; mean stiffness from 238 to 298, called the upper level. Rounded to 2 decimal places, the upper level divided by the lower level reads 0.97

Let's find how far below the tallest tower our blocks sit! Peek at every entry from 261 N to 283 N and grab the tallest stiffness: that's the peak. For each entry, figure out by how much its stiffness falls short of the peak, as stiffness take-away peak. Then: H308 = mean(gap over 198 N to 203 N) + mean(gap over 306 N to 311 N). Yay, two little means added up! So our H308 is -0.04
